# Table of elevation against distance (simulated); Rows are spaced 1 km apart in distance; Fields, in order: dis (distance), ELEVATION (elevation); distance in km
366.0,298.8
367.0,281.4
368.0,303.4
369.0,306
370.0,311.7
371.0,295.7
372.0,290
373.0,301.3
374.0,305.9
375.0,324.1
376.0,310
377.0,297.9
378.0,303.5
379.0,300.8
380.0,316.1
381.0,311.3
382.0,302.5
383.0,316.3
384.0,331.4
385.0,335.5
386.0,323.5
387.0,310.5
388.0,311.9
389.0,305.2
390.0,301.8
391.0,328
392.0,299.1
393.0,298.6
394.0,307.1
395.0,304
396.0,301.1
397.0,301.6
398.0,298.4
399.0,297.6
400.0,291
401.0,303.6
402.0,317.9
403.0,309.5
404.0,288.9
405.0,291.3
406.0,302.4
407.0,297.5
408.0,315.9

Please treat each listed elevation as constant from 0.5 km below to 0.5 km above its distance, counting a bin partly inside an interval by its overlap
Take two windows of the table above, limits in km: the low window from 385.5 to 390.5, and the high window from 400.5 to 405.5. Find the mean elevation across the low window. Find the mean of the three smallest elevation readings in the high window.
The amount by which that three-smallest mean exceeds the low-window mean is -16.0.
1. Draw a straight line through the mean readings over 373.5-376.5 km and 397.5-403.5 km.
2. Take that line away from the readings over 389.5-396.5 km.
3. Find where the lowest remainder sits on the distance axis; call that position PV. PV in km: 393.0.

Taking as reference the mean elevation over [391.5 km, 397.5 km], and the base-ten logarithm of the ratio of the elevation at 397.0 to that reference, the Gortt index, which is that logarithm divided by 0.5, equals 0.00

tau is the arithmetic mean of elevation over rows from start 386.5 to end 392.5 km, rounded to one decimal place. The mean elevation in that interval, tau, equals 309.4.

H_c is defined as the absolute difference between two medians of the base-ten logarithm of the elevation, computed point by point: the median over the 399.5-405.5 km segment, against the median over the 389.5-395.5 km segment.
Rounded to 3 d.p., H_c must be 0.008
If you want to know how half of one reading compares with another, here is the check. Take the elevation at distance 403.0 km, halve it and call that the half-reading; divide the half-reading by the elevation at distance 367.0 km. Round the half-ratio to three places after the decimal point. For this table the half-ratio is 0.550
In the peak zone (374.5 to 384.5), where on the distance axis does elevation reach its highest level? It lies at 384.0 km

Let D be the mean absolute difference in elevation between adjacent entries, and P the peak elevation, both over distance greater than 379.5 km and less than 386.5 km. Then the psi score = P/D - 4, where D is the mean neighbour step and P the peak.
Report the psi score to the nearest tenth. 30.4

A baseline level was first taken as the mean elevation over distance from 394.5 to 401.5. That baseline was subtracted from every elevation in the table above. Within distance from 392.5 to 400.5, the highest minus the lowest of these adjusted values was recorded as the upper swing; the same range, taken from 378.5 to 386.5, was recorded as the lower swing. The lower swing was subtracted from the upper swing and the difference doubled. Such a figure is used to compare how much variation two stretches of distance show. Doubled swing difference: -37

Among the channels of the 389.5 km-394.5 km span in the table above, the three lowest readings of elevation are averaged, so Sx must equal 300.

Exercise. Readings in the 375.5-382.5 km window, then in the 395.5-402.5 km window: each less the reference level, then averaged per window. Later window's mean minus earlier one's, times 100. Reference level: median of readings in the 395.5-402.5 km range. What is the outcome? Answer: -441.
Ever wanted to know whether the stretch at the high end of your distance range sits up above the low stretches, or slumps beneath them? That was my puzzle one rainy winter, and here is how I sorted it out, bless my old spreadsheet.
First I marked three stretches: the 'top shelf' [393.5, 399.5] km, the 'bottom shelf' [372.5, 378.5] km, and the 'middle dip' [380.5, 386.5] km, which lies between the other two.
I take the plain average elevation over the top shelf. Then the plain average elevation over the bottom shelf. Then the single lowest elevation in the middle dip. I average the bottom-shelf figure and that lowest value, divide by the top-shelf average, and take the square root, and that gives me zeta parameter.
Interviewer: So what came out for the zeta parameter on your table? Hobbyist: 1.005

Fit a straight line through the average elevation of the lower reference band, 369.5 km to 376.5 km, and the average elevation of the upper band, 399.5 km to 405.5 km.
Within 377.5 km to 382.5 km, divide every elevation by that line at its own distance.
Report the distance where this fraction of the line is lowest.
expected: 379.0 km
